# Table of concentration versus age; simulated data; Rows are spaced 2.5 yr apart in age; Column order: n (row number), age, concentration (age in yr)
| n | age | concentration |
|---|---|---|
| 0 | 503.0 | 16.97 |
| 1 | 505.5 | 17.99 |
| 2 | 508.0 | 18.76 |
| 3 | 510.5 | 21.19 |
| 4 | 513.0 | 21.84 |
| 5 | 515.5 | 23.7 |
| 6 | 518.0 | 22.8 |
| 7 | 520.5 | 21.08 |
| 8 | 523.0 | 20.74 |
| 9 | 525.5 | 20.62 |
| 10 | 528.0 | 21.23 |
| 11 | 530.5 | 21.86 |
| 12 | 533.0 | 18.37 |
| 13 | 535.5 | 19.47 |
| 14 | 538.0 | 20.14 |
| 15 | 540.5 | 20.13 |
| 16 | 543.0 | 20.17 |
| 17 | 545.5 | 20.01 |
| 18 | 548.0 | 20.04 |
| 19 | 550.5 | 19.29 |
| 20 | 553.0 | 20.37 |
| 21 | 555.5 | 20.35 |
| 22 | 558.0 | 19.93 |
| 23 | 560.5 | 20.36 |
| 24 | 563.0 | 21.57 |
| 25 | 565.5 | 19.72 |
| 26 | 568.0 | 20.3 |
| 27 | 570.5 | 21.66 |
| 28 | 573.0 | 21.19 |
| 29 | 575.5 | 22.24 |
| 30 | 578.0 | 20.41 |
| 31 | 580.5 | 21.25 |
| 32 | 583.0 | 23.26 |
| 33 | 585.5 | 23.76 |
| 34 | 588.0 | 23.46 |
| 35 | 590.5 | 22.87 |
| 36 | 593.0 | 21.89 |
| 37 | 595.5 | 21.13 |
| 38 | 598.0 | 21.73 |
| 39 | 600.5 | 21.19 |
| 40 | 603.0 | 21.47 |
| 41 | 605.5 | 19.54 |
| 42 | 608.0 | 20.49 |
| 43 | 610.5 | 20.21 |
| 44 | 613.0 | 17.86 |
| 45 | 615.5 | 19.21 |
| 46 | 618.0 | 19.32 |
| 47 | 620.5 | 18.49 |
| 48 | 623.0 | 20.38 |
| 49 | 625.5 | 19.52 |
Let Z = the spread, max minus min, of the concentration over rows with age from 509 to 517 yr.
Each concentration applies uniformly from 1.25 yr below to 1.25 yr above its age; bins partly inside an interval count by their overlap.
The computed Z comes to 2.5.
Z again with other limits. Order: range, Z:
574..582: 1.8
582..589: 0.5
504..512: 3.2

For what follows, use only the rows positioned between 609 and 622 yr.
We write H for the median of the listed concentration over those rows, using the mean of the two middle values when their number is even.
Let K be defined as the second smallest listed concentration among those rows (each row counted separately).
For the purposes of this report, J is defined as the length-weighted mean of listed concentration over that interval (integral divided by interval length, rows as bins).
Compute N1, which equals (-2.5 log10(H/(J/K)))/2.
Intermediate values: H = 19.2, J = 19.07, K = 18.49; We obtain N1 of -1.59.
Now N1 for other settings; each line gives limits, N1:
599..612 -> -1.63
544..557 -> -1.63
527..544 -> -1.61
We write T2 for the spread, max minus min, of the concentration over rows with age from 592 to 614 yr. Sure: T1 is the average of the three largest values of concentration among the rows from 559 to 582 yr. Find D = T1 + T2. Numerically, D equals 25.9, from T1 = 21.8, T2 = 4.0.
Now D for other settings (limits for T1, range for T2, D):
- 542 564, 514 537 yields 26.1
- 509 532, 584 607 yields 27.0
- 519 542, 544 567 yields 23.7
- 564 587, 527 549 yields 26.6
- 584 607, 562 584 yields 26.9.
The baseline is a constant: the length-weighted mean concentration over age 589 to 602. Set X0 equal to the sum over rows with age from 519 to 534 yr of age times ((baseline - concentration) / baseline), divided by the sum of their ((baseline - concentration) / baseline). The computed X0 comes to 528.5 yr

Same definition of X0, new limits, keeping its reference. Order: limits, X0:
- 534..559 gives 546.5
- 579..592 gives 587.0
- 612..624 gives 617.2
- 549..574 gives 559.2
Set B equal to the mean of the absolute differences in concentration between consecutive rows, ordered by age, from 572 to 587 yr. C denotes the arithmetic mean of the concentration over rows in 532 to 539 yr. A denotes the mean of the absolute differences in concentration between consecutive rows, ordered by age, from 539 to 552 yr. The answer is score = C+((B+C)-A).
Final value 40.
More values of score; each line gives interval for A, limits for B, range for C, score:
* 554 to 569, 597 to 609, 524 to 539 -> 41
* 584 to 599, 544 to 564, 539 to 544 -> 40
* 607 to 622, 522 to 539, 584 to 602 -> 45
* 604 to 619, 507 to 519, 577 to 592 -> 45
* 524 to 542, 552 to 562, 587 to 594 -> 45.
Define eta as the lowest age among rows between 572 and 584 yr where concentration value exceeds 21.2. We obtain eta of 575.5 yr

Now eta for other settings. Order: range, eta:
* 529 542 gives 530.5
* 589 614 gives 590.5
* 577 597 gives 580.5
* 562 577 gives 563.0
